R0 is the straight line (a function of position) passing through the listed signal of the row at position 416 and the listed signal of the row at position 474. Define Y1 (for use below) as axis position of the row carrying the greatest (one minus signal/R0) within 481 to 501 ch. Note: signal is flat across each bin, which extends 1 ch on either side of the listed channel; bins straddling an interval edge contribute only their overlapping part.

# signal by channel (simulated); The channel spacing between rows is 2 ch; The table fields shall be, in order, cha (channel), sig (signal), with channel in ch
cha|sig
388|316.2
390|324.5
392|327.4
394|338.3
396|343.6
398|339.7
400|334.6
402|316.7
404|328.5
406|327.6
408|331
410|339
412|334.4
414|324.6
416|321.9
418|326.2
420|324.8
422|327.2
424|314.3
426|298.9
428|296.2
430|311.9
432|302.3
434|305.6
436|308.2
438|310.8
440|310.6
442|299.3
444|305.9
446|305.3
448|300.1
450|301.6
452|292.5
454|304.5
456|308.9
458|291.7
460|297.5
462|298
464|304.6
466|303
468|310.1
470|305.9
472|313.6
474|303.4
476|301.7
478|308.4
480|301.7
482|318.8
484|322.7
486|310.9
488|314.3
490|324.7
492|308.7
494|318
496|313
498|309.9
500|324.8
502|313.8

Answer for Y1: 492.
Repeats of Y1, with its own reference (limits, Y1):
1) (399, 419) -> 402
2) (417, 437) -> 428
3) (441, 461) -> 452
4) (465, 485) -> 466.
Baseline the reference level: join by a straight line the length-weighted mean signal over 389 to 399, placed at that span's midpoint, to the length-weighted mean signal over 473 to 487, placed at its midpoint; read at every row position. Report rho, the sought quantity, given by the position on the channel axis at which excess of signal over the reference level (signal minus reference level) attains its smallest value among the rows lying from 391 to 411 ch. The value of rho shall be 402 ch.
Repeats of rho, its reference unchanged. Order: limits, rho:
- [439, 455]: 452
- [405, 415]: 414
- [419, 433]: 428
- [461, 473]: 462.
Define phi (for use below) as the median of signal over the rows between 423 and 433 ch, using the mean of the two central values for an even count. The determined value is 302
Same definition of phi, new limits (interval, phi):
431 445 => 306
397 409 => 330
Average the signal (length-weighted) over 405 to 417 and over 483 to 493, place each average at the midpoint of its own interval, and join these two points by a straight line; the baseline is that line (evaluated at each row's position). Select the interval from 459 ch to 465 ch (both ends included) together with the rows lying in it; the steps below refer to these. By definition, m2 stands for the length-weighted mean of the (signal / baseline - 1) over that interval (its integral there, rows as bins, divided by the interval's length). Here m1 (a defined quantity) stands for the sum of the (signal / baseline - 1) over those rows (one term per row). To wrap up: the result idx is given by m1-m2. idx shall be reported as -0.13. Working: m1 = -0.19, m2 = -0.065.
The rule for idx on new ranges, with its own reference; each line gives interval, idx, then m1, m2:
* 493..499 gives -0.01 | -0.01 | -0.004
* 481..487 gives 0.00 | 0.00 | 0.002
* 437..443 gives -0.11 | -0.16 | -0.055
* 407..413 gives 0.03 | 0.04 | 0.015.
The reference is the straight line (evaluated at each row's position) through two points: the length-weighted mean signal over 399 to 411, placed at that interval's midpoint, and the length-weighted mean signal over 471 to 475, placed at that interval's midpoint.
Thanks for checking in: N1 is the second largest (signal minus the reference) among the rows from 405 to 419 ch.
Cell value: 7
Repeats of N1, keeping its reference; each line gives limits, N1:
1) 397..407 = 3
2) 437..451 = -9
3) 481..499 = 18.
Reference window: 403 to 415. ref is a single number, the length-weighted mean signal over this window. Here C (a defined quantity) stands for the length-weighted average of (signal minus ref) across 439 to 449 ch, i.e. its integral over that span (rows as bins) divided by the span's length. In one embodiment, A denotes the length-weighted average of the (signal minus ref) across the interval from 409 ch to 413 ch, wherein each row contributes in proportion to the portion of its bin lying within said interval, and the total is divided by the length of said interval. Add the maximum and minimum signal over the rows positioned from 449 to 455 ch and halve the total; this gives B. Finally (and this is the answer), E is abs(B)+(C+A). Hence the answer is 278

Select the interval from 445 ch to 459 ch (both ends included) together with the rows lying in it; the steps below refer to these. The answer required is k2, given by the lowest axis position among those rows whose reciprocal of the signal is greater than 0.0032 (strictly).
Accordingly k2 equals 446 ch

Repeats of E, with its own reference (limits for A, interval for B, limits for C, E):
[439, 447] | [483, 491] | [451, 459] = 261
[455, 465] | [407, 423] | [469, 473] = 279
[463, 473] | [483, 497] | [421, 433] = 271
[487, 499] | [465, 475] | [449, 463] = 261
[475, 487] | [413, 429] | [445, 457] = 263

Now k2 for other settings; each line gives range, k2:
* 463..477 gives 464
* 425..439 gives 426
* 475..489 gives 476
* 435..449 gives 436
